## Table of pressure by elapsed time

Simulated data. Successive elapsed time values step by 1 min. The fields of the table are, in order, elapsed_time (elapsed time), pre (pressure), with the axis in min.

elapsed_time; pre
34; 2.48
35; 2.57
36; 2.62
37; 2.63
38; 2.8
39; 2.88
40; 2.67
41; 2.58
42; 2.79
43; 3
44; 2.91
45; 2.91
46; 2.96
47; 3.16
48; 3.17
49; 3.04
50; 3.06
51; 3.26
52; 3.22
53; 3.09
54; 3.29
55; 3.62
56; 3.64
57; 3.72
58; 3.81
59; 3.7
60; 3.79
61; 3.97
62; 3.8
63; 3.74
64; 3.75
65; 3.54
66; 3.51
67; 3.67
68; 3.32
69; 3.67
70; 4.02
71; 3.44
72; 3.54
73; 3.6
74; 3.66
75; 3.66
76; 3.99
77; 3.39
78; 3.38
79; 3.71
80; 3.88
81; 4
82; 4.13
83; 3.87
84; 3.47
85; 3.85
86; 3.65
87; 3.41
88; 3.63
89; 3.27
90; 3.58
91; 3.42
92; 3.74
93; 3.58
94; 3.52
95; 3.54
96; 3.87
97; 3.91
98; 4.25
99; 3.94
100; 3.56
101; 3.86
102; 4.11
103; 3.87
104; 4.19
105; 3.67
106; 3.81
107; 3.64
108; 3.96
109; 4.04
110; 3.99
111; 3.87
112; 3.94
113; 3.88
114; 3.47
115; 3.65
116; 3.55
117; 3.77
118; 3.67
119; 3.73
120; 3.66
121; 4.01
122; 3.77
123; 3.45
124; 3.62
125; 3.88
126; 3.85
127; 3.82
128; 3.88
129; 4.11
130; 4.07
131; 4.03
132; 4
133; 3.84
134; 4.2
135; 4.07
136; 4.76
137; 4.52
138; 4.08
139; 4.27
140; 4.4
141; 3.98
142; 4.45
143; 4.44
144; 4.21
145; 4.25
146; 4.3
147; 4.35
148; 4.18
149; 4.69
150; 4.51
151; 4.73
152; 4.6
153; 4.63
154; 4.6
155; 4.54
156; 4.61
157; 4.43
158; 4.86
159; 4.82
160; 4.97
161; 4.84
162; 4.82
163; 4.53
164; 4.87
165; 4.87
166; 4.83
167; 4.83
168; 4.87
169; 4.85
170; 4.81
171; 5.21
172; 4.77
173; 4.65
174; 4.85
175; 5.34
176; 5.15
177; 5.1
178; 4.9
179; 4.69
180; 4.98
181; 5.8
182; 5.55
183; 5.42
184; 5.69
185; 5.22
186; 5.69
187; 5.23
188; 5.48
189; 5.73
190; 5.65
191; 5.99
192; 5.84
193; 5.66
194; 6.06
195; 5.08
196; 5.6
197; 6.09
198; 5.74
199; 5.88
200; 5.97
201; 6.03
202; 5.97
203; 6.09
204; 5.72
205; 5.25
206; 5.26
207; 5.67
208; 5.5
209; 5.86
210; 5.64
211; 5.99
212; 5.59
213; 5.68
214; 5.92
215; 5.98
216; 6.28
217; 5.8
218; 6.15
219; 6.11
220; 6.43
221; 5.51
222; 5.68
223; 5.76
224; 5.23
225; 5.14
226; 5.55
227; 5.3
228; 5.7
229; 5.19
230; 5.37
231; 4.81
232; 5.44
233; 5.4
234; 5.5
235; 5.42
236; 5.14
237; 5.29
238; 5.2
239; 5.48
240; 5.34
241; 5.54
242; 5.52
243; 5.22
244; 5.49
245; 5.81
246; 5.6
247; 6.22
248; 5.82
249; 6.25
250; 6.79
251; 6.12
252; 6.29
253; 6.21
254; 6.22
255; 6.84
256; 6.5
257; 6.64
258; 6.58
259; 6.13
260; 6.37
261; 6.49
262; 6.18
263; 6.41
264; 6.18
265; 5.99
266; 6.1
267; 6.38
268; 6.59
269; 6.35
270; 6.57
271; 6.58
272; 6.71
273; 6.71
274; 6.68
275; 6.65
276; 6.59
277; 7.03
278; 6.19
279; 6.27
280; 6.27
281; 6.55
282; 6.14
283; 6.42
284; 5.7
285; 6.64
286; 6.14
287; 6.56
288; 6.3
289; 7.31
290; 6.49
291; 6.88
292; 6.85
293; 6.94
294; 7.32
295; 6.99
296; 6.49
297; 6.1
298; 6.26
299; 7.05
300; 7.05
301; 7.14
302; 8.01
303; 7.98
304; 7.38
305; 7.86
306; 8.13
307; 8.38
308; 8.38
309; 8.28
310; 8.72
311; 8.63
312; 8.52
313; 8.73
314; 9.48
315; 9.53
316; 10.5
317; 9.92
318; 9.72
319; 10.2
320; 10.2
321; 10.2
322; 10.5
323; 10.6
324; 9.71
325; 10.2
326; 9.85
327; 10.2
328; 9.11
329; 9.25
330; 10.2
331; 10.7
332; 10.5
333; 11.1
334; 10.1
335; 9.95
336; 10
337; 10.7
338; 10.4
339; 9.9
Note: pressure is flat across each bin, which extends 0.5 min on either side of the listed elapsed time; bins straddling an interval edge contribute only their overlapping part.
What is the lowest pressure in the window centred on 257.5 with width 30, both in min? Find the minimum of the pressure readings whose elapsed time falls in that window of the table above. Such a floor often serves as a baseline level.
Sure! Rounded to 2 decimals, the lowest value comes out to 5.22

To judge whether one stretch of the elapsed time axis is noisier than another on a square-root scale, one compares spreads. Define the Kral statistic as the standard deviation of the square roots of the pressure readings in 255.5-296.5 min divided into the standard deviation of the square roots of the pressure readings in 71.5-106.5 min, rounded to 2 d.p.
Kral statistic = 0.97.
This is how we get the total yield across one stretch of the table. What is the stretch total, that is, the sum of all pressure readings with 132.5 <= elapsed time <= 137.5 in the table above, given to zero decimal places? 21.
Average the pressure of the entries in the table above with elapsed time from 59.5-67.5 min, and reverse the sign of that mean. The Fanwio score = -3.7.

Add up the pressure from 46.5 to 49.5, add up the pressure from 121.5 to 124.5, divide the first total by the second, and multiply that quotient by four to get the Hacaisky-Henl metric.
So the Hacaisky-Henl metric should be 3.5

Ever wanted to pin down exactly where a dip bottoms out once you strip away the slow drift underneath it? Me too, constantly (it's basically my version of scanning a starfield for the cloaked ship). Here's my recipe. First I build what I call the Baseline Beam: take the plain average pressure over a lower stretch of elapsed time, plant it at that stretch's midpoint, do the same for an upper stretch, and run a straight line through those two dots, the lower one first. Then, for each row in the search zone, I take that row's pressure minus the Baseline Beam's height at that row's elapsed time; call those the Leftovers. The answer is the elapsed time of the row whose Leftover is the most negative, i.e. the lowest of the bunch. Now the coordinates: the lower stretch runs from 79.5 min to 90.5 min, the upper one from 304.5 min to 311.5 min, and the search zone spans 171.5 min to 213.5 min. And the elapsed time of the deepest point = 179 min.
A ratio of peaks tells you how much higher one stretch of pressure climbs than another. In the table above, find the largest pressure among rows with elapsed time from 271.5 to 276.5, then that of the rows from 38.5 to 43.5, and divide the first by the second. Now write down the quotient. 2.2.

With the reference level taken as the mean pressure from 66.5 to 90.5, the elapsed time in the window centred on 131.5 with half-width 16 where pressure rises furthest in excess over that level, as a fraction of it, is 136 min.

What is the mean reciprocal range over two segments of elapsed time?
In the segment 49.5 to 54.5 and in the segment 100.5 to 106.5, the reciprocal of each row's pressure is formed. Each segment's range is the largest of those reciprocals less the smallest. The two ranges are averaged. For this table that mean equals 0.028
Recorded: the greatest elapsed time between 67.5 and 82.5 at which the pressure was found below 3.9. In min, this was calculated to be 80 min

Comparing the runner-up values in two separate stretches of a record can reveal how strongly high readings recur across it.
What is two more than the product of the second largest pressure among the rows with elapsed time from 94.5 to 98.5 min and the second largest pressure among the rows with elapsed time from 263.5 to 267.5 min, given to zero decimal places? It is 26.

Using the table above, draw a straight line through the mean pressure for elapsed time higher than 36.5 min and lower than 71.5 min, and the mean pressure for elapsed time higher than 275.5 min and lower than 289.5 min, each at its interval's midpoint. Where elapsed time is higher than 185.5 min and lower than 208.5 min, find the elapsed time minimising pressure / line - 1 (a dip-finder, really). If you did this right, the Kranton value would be 195 min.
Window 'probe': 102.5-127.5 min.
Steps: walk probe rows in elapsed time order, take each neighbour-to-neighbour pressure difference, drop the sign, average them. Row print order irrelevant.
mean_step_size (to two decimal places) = 0.18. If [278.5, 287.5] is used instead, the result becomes 0.44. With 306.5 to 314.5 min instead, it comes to 0.24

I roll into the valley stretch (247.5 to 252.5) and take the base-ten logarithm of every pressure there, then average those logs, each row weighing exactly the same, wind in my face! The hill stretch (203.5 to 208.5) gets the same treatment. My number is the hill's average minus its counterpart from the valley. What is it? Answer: -0.057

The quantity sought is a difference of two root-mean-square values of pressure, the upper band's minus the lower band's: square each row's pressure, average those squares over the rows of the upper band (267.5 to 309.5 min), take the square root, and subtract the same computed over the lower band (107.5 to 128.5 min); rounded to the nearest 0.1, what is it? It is 3.1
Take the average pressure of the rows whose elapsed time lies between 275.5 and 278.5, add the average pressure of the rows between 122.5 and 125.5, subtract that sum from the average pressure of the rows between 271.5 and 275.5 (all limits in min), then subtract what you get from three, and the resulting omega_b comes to 6.6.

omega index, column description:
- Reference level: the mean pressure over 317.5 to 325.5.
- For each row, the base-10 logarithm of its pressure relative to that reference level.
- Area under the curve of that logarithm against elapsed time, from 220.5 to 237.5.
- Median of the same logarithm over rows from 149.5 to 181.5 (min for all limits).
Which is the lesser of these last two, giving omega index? -4.7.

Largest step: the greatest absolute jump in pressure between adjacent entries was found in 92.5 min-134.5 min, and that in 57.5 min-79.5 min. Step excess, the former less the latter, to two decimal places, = -0.08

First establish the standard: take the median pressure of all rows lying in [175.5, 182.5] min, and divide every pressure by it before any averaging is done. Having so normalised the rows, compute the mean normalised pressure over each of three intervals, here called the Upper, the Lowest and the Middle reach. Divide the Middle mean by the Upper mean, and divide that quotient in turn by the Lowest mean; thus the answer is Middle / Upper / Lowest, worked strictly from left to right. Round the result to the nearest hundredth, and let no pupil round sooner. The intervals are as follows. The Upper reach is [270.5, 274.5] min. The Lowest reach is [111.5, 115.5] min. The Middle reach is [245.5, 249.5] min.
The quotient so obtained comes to 1.22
